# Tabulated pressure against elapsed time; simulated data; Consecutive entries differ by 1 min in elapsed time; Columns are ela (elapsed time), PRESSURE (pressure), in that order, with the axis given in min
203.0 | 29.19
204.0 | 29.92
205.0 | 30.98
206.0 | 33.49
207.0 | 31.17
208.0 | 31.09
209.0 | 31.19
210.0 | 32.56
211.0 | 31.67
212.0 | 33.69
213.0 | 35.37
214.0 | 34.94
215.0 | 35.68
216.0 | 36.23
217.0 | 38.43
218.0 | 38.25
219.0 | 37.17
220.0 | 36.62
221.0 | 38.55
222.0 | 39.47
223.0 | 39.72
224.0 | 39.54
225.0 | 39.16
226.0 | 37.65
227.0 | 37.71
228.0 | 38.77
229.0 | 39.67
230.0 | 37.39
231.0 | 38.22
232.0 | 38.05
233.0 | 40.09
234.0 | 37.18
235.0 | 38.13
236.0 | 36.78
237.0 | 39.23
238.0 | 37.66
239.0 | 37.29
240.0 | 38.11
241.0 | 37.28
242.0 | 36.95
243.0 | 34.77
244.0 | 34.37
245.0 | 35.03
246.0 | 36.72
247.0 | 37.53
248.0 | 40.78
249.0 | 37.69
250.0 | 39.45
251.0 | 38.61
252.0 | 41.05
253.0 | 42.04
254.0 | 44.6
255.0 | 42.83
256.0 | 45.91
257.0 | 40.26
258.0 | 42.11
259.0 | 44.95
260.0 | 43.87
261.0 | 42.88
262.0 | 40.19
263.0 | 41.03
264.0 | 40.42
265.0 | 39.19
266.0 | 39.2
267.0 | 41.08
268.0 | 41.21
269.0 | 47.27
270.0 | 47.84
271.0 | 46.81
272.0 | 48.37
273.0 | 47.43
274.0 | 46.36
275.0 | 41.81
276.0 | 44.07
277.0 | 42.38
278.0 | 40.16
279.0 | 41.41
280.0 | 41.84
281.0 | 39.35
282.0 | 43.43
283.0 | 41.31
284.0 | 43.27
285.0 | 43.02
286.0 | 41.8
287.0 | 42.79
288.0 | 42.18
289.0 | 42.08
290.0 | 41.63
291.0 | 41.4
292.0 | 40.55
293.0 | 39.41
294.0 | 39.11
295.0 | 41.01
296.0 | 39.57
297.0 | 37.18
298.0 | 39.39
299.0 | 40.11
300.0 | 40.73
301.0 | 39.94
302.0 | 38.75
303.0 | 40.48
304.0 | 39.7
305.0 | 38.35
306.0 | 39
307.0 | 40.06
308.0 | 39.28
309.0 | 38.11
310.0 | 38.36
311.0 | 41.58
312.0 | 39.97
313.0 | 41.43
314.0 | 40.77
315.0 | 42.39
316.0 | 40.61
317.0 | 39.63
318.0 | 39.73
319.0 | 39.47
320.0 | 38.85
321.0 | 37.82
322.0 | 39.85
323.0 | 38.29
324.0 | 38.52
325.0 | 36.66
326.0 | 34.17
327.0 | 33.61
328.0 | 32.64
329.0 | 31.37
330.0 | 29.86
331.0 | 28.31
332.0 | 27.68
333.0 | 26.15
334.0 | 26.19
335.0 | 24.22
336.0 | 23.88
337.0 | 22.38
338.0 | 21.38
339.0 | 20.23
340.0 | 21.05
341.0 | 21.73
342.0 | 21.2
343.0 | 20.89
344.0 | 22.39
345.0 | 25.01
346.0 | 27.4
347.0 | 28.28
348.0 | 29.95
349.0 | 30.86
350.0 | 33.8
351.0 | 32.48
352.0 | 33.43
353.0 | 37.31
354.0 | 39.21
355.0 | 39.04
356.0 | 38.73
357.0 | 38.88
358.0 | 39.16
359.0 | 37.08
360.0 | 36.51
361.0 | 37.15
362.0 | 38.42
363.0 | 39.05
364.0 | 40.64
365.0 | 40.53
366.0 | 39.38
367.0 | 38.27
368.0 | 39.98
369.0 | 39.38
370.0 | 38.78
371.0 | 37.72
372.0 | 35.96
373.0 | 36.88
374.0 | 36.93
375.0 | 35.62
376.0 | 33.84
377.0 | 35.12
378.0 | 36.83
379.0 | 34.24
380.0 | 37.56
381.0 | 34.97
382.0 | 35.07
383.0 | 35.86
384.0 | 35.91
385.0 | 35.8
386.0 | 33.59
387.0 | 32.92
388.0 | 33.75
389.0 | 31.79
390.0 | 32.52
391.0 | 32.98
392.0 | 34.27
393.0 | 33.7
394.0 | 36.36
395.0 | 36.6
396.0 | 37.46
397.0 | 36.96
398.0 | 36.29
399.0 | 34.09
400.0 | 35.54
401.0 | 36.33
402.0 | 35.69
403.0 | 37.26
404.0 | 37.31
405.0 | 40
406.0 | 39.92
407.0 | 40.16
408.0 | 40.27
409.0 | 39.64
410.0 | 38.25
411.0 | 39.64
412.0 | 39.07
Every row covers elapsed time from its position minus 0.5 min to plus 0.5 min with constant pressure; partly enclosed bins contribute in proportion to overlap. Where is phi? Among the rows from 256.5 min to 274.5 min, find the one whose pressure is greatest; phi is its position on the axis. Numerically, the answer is 272.0 min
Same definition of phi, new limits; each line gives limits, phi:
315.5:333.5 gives 316.0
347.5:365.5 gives 364.0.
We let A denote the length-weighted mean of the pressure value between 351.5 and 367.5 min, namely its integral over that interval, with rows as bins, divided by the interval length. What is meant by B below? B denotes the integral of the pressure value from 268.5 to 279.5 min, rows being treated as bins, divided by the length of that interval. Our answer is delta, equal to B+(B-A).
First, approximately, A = 38.3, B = 45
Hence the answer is 52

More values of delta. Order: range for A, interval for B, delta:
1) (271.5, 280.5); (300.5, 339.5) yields 26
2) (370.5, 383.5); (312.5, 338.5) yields 31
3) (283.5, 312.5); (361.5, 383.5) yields 34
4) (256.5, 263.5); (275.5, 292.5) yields 42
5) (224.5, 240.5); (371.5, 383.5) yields 33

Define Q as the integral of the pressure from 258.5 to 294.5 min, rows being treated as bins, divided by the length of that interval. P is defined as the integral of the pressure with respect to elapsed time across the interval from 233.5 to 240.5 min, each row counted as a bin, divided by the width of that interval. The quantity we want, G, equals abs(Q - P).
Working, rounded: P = 37.8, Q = 42.5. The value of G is 5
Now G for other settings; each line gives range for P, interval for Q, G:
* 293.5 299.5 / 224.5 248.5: 2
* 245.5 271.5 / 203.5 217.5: 8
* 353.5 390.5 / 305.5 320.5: 3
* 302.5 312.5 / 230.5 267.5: 0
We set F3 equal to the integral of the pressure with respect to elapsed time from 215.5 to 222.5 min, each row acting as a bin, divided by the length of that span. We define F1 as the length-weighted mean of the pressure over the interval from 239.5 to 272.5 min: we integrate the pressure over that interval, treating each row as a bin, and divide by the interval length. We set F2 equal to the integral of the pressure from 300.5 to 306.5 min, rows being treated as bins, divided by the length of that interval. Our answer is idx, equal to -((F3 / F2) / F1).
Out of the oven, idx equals -0.0235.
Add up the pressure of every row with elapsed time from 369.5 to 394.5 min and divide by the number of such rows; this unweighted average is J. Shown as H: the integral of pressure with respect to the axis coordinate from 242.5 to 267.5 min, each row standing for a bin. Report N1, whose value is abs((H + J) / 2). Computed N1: 521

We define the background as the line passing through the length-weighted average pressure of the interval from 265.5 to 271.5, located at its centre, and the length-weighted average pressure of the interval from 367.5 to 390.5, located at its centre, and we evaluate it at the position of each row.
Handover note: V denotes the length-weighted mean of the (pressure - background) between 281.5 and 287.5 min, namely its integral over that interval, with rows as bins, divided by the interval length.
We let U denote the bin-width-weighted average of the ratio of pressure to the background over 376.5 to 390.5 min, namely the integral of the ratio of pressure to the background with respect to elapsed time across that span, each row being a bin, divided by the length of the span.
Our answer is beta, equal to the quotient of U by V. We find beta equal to -8.9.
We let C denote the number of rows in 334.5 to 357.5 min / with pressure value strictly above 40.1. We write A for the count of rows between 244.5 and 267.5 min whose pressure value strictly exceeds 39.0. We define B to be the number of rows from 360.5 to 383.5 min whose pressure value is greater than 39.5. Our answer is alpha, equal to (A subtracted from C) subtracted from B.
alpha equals 21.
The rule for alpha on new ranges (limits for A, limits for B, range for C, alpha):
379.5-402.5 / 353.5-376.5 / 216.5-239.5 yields 3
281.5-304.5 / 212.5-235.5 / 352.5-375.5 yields 23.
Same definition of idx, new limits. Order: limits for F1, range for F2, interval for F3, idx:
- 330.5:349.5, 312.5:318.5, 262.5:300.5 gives -0.0418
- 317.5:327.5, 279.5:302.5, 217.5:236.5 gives -0.0249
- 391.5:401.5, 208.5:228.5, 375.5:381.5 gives -0.0271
